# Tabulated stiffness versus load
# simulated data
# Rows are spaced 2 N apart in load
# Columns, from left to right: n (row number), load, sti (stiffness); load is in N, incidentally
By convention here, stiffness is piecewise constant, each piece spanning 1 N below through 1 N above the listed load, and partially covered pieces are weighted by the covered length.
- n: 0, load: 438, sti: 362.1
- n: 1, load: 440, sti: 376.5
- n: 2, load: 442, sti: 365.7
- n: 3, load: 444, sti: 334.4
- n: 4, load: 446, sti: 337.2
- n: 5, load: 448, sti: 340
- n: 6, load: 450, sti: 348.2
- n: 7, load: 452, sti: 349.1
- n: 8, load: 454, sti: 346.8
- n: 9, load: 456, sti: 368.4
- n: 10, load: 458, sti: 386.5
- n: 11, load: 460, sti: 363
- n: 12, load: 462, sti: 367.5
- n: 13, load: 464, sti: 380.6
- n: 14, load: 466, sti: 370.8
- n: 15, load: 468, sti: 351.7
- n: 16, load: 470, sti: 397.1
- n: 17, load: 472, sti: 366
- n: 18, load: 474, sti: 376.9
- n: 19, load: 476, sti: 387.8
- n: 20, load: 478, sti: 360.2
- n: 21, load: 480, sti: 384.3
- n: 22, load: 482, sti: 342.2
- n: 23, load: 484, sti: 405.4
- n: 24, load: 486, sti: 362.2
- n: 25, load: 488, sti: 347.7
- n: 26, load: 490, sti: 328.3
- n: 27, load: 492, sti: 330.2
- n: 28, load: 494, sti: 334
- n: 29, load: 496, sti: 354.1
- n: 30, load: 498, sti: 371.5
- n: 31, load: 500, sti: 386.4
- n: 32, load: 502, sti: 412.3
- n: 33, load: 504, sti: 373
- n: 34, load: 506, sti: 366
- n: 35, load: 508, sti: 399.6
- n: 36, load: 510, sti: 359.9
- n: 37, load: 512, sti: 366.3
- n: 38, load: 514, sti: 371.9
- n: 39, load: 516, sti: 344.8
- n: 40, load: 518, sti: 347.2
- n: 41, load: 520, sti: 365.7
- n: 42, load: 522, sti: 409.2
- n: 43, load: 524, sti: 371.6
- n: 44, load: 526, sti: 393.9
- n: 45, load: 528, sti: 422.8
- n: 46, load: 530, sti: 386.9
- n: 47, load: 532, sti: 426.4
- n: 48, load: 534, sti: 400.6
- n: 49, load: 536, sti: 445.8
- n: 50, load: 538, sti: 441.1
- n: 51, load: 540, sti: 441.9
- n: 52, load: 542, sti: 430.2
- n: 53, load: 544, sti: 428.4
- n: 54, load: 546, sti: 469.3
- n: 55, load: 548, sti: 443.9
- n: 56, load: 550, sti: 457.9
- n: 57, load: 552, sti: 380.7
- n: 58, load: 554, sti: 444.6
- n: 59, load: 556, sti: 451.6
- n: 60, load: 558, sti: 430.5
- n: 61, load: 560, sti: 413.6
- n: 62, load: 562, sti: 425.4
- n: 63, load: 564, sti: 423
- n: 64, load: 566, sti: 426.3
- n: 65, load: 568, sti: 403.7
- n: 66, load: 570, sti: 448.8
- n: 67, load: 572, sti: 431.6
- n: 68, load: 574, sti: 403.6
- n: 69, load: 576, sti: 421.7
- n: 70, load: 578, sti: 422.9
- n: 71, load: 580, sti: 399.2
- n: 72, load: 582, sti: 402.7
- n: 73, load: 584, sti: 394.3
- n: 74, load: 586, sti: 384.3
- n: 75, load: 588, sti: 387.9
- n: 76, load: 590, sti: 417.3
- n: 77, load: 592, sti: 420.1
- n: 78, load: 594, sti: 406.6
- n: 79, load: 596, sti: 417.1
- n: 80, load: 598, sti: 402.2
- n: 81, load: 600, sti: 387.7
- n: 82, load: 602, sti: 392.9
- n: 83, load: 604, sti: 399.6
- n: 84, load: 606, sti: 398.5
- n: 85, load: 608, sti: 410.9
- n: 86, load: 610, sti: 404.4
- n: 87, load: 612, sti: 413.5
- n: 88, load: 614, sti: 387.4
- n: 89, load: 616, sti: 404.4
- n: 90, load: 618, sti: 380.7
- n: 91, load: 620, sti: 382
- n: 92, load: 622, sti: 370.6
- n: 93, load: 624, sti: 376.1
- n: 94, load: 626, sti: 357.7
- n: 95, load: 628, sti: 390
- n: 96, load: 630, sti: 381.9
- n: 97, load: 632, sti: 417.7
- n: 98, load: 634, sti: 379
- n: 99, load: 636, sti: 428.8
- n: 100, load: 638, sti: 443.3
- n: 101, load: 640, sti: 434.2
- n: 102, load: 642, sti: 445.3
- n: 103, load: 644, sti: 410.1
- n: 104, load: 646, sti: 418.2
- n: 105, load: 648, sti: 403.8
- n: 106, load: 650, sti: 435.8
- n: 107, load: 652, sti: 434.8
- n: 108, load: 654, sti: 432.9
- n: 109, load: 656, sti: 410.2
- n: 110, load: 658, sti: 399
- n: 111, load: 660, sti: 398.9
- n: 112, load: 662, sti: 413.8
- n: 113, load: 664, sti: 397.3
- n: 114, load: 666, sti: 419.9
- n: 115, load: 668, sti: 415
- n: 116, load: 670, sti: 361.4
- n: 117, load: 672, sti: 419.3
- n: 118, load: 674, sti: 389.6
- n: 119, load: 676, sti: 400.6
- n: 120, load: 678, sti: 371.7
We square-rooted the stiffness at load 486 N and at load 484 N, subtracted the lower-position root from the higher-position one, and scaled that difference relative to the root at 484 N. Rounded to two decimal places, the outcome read -0.05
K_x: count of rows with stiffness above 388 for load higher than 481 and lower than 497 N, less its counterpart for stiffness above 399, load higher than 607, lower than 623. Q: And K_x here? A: -3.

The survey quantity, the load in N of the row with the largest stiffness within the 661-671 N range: 666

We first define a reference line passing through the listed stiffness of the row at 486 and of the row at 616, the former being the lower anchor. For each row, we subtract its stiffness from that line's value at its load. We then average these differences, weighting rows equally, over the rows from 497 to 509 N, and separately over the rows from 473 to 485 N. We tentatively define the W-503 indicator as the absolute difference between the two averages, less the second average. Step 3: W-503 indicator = 17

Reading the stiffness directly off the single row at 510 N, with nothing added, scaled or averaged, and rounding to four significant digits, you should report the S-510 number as 359.9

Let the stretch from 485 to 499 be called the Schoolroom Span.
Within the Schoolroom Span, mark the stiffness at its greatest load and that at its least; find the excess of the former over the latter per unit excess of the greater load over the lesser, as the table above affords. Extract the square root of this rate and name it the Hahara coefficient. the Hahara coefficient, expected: 0.88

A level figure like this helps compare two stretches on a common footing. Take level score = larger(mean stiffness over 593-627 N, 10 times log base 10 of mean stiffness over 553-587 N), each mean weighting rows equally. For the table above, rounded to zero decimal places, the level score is 394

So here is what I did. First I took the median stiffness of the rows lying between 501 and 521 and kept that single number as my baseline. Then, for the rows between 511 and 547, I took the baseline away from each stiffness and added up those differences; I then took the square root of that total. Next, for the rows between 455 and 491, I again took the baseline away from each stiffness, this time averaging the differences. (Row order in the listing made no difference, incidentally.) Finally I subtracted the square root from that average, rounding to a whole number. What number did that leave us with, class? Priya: -23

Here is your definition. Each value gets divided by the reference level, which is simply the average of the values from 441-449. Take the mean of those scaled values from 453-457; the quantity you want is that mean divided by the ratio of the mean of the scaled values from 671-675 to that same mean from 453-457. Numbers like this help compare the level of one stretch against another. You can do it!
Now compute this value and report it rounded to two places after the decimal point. 0.92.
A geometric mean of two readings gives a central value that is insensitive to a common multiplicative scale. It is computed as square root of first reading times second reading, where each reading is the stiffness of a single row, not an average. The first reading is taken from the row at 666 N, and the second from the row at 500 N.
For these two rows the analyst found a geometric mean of 403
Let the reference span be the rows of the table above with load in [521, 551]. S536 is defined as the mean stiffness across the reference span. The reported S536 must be 425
